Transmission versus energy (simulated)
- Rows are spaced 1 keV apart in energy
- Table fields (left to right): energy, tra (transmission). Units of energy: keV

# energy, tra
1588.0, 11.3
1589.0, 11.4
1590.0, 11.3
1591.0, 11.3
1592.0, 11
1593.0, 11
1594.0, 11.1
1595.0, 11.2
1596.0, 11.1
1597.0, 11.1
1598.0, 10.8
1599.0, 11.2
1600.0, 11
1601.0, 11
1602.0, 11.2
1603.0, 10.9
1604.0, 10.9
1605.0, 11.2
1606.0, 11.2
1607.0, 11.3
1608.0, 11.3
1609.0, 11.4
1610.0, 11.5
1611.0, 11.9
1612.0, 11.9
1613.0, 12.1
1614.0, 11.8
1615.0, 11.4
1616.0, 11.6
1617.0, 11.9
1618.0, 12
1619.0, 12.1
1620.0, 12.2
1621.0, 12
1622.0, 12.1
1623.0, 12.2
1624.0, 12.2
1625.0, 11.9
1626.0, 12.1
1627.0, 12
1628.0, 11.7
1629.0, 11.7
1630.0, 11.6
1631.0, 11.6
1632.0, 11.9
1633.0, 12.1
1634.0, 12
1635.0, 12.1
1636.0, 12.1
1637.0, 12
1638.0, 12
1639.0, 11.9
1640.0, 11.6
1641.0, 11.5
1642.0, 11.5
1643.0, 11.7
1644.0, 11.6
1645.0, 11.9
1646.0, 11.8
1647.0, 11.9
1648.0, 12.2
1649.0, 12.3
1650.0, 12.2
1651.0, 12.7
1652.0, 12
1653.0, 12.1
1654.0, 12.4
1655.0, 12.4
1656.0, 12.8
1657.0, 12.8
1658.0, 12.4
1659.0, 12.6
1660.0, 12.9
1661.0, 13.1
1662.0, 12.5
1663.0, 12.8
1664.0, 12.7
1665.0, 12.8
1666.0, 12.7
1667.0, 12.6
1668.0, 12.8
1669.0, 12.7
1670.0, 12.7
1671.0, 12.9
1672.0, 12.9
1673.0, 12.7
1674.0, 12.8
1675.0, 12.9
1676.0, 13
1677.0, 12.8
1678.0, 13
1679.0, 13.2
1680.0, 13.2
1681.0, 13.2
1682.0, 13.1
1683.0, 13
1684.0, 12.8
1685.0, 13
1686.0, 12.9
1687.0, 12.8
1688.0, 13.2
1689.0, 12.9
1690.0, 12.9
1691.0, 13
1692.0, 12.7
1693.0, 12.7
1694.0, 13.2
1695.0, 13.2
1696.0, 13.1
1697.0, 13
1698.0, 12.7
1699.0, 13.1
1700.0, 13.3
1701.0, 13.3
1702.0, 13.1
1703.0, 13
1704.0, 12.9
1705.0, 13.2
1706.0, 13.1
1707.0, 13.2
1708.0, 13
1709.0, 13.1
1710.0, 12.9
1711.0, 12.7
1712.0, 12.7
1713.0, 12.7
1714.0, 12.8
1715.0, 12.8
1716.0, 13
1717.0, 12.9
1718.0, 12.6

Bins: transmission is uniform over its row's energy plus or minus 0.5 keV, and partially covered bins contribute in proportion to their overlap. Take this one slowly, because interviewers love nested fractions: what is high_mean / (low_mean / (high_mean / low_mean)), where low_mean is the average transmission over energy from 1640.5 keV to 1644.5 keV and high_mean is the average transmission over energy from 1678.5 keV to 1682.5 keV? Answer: 1.30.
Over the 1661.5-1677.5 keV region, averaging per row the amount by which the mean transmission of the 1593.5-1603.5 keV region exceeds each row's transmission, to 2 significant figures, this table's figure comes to -1.7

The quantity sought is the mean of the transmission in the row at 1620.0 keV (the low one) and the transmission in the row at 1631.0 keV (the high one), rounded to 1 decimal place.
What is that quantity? 11.9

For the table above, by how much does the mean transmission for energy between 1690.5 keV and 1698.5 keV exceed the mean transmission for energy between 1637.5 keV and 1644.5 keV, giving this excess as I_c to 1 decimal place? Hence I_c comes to 1.3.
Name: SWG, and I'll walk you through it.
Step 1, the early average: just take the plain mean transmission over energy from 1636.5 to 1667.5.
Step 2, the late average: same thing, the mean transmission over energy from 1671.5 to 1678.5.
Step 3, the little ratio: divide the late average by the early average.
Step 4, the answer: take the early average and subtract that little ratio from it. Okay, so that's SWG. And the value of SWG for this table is 11.2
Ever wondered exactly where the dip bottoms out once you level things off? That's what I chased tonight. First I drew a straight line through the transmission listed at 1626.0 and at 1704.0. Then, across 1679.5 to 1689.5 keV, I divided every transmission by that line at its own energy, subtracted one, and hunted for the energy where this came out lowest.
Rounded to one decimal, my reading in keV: 1687.0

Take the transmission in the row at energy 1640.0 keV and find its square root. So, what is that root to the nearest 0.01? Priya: 3.41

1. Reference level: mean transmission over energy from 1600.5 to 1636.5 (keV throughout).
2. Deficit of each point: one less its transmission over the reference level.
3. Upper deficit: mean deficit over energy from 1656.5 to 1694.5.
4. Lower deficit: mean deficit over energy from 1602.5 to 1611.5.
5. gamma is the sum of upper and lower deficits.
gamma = -0.060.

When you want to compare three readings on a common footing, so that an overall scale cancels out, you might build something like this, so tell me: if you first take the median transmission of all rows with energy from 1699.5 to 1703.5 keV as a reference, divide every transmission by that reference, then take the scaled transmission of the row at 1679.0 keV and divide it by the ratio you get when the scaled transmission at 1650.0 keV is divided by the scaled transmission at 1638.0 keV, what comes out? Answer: 0.98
